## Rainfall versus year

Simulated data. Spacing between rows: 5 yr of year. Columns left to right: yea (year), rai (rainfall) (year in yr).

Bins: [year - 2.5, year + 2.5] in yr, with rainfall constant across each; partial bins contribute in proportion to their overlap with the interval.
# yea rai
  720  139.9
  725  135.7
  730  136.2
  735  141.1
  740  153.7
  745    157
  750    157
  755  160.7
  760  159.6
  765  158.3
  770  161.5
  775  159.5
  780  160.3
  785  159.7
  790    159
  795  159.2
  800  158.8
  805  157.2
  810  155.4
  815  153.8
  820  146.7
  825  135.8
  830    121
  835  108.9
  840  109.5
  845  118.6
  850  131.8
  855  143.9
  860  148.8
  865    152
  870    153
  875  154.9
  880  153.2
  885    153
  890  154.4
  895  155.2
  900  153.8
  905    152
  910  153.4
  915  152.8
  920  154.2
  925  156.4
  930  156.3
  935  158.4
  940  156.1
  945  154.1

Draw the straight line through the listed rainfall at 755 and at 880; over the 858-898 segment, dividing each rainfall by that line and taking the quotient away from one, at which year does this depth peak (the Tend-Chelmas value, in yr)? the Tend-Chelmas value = 860 yr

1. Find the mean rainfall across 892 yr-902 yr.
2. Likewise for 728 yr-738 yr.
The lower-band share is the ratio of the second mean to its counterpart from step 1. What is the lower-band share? 0.90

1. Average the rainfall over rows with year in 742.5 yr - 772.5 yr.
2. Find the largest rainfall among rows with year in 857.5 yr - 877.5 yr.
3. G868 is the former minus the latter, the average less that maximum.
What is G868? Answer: 4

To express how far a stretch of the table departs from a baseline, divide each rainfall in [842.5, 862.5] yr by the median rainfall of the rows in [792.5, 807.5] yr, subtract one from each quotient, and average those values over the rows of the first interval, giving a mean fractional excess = -0.14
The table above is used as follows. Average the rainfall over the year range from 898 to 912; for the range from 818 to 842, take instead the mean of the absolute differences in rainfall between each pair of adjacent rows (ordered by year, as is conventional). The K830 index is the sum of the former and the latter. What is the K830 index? 163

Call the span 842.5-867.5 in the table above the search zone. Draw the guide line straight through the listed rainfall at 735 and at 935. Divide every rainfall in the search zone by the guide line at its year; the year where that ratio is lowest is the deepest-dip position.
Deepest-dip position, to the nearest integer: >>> 845 yr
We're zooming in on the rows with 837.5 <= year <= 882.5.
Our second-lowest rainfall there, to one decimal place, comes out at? 118.6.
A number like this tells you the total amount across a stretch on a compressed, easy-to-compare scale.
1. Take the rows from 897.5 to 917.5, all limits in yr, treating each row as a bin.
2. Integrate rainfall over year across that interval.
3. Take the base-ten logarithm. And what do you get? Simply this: 3.5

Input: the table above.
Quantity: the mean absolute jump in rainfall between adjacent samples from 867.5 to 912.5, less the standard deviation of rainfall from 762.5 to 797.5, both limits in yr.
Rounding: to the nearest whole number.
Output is 0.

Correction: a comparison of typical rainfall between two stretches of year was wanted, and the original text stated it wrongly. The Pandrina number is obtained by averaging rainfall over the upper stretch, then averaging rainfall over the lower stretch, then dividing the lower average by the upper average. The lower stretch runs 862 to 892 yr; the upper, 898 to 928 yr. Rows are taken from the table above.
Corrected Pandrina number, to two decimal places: 1.00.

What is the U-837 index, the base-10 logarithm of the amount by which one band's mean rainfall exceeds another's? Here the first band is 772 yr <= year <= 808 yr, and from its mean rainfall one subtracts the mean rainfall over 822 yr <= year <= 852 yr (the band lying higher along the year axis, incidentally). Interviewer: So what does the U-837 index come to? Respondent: 1.6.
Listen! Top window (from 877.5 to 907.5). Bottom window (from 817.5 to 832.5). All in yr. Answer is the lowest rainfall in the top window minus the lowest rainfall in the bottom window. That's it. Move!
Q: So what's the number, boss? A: 31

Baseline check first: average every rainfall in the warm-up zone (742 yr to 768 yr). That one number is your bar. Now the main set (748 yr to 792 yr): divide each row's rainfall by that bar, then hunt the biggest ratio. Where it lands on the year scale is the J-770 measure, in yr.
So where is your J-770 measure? 770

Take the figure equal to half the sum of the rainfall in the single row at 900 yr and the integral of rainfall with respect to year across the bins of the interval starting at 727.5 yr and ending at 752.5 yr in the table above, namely 1939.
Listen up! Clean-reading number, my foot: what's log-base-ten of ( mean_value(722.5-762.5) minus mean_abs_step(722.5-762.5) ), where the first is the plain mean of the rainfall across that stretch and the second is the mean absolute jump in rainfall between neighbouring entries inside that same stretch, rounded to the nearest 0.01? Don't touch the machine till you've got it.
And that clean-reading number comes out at 2.17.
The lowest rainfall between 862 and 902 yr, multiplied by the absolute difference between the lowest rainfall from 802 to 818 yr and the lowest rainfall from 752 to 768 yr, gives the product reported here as 684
